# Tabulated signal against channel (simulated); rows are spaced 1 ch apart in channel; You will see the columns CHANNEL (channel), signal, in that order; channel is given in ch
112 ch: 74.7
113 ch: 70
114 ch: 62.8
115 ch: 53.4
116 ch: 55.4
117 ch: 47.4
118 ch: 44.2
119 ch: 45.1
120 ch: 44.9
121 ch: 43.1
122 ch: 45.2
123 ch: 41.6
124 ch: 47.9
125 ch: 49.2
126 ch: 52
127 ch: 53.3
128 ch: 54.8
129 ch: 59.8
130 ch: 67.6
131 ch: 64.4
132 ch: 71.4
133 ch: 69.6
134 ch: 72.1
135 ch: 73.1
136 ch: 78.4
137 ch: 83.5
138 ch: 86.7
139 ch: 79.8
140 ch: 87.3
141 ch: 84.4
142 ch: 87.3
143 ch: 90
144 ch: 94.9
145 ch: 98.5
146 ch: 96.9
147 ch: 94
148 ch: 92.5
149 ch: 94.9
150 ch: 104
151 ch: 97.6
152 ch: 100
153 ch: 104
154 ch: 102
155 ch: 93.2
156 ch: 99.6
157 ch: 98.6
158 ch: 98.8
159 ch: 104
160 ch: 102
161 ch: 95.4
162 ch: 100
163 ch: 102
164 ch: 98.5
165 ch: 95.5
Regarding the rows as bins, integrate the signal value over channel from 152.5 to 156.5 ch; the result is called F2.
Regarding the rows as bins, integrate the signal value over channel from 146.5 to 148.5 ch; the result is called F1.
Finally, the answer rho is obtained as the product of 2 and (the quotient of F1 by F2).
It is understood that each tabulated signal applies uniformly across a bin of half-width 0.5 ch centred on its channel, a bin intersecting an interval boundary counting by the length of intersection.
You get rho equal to 0.9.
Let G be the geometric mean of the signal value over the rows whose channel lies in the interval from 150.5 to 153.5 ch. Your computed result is 100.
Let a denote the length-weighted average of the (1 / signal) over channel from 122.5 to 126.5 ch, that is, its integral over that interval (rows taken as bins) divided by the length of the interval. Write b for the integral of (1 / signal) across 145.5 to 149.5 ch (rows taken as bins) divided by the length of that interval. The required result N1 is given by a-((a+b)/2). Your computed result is 0.0053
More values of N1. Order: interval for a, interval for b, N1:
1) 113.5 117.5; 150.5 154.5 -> 0.0043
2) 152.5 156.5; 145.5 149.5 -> -0.0003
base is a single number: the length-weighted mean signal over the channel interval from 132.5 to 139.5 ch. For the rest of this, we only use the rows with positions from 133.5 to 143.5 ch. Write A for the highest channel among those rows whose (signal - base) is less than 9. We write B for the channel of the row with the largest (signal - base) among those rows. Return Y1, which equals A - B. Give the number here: -2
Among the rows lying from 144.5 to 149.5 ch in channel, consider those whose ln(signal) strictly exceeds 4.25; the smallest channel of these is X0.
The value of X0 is 145 ch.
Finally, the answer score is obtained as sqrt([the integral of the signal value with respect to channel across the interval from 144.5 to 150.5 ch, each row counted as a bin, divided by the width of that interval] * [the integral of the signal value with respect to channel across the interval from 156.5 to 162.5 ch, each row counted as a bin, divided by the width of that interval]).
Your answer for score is 98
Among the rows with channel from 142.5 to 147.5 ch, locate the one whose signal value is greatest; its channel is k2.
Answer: 145 ch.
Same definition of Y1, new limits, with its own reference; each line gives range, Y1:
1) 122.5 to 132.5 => 0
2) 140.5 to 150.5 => -9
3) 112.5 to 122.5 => 9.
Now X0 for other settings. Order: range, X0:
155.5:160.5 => 156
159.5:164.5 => 160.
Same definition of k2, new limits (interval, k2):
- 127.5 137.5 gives 137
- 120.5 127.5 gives 127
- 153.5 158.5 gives 154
